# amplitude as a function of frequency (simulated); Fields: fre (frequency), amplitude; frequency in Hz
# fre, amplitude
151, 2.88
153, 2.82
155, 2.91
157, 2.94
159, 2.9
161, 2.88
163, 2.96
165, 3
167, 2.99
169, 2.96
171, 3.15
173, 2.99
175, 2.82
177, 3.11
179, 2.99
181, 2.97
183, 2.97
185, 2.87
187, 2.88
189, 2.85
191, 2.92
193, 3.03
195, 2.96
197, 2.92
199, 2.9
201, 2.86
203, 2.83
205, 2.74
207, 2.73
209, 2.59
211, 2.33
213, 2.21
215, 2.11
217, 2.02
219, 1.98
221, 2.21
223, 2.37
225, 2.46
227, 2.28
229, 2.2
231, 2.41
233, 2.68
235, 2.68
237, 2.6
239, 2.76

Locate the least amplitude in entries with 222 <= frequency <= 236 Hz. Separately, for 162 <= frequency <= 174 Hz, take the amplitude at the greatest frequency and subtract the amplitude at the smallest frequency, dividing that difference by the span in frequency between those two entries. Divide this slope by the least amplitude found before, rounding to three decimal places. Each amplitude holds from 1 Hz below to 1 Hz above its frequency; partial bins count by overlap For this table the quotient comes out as 0.001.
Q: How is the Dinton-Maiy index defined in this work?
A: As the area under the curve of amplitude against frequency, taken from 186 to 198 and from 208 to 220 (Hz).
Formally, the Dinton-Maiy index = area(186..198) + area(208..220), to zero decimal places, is 62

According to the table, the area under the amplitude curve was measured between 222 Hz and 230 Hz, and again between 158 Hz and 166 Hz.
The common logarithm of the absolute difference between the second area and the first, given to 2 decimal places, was 0.69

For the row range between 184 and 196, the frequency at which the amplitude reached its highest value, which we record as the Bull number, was 193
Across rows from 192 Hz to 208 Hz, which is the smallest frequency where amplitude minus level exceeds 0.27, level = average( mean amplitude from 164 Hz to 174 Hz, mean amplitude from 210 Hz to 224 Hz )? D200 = 193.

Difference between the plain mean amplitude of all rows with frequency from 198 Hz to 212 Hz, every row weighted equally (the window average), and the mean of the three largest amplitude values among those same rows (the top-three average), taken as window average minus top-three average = -0.15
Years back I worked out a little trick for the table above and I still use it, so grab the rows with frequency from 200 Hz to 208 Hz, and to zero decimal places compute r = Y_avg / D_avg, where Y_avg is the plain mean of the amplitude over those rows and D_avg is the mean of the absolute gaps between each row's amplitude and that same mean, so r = 51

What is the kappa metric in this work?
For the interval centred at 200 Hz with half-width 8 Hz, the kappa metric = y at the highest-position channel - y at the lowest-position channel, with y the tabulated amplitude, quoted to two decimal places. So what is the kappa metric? -0.30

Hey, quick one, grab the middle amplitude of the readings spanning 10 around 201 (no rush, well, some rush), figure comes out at 2.86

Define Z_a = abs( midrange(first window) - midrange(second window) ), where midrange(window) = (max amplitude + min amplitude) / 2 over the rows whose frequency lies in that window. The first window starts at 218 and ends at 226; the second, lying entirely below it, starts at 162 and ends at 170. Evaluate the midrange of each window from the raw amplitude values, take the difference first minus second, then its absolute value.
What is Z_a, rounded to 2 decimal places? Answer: 0.76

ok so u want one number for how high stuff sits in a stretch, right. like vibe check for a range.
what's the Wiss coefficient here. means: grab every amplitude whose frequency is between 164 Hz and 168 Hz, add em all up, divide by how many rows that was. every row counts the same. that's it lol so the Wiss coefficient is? 2.995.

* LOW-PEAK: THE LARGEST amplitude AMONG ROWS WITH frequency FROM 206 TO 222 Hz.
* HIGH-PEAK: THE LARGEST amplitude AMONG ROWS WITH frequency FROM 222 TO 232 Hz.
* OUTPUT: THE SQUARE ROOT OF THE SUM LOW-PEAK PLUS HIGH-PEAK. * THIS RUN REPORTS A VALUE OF 2.28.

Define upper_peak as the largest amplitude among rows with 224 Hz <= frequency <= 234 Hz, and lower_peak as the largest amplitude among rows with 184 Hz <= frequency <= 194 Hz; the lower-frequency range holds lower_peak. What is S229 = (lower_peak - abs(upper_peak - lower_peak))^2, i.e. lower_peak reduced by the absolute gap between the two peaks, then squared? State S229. 7.2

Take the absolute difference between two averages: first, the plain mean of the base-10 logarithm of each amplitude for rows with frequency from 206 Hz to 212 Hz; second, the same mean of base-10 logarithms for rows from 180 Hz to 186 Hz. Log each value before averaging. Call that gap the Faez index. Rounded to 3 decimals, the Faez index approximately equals 0.062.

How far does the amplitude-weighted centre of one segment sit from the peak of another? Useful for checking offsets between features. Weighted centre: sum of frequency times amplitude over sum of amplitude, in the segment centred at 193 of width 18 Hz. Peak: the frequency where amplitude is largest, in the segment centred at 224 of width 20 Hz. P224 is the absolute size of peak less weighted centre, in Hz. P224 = 40.0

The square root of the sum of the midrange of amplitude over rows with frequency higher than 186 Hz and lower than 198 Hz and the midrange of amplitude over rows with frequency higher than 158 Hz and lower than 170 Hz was 2.42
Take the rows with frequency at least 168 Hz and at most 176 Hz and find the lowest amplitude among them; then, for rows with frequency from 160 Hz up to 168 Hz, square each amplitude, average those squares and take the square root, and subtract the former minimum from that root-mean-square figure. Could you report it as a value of 0.14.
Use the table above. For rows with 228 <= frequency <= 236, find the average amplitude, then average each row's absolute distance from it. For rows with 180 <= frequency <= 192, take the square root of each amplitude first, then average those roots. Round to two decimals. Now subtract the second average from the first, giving -1.52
